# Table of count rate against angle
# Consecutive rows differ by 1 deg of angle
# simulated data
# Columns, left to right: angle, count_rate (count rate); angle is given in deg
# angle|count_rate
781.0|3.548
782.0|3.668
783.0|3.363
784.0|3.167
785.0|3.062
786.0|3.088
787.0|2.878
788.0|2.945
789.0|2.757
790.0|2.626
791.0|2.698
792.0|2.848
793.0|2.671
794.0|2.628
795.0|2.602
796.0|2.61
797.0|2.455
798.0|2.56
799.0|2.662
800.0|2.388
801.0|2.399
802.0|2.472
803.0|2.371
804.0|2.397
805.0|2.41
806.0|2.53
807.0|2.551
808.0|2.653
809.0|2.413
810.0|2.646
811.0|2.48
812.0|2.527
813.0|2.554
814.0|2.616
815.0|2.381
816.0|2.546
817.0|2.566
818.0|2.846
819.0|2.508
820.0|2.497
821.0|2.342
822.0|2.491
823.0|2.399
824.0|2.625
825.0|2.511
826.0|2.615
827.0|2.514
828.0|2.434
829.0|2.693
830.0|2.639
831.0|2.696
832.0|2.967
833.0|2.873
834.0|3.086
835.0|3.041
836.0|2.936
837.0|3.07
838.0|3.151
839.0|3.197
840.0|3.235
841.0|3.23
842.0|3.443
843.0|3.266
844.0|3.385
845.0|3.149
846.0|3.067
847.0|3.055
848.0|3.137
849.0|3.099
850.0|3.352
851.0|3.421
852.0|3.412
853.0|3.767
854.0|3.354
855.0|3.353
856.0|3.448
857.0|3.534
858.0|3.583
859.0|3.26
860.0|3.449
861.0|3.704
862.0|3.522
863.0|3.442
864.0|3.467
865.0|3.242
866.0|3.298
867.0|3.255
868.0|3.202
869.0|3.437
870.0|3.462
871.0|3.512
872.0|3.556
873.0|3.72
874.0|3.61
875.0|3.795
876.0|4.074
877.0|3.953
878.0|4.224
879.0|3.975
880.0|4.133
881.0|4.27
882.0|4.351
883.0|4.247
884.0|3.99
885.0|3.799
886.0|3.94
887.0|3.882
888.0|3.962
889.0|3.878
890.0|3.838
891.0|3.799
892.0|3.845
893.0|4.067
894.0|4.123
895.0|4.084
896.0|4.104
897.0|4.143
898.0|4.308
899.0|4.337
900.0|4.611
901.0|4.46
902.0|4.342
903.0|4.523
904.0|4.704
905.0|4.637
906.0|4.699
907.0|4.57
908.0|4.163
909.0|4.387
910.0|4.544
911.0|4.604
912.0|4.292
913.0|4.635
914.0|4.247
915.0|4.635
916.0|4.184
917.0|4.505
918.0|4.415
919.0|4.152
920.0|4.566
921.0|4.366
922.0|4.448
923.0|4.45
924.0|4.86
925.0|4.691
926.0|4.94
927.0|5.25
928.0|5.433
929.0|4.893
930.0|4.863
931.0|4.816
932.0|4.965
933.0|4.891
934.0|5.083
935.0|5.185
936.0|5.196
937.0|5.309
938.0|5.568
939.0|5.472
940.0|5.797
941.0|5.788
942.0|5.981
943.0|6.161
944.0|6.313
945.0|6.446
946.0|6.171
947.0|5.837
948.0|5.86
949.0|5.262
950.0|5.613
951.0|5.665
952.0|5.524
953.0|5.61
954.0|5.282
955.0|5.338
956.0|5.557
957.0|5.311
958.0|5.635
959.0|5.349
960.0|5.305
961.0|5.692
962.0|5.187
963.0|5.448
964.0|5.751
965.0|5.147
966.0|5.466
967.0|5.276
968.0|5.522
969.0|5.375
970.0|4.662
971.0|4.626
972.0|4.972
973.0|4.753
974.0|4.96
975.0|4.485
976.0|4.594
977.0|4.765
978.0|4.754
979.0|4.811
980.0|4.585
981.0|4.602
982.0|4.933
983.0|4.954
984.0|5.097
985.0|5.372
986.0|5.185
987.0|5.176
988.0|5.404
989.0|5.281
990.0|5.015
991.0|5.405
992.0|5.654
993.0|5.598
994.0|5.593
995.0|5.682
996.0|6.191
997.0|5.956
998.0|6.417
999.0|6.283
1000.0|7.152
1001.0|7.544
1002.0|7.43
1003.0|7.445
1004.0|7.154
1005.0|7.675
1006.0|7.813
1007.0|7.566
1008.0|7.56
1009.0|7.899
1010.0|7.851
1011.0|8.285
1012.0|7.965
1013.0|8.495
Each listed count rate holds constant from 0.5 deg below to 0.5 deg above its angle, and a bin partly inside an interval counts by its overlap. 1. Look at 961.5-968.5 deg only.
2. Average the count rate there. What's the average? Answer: 5.4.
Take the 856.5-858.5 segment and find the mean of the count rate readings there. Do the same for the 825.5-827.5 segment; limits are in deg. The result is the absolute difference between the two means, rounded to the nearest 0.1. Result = 1.0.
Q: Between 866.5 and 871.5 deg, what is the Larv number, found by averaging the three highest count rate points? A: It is 3.5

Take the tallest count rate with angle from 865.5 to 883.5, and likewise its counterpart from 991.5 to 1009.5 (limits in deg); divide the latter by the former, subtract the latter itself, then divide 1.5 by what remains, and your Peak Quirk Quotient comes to -0.247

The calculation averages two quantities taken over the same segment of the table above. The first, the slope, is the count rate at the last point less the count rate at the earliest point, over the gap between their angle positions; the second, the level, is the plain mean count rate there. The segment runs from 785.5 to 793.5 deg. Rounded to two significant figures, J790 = 1.4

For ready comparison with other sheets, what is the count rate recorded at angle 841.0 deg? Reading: 3.23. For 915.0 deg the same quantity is 4.635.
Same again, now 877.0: 3.953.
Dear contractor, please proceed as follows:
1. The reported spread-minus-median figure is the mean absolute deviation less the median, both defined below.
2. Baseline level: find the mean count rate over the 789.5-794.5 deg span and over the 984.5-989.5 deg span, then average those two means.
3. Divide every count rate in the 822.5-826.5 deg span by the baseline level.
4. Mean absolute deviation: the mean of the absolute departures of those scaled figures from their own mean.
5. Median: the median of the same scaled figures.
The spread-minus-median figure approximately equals -0.62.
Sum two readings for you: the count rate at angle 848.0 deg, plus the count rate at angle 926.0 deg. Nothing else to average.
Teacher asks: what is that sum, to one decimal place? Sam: 8.1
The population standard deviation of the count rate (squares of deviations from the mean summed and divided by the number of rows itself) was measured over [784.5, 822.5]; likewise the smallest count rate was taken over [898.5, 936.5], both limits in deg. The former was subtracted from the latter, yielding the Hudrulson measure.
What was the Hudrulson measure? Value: 3.97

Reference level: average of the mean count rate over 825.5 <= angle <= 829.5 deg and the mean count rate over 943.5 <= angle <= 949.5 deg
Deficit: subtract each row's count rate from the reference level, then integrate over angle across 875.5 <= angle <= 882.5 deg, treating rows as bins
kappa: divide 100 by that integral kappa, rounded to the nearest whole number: 108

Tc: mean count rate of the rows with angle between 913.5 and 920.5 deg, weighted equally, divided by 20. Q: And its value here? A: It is 0.22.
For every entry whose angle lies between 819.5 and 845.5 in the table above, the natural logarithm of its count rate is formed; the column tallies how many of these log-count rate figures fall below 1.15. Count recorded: 20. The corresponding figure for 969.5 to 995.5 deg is 0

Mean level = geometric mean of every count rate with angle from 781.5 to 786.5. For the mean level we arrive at 3.3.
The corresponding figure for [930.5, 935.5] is 5.0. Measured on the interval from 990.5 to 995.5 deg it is 5.6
